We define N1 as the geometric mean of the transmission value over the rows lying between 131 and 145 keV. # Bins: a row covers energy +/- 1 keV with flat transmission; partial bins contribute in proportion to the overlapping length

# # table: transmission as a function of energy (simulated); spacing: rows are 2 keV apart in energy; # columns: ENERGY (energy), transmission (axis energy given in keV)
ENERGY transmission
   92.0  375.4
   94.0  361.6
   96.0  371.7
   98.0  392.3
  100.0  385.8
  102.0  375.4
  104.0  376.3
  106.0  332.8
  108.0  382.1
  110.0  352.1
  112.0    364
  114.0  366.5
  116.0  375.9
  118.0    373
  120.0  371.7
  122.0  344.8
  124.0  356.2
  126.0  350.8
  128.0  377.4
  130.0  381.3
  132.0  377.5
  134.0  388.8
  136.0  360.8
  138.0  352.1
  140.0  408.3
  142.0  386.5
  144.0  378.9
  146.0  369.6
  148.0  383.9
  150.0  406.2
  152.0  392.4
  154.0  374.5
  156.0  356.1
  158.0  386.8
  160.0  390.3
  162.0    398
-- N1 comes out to 379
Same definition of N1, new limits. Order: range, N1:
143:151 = 384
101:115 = 364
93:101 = 378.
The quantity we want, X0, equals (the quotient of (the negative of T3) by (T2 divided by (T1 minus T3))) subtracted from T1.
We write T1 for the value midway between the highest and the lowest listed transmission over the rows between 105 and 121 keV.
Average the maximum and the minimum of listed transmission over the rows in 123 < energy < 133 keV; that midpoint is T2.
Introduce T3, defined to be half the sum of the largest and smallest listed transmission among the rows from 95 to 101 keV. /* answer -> 332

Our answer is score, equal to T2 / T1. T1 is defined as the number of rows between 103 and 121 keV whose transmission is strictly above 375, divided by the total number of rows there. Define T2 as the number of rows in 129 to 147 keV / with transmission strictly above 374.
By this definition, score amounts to 18.0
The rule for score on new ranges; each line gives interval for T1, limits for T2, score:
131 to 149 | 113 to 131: 4.5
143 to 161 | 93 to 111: 7.5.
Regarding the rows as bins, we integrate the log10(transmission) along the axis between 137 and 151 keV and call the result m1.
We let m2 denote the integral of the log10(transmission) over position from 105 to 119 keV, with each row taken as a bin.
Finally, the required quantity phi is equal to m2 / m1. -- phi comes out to 0.991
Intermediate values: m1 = 36.17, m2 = 35.8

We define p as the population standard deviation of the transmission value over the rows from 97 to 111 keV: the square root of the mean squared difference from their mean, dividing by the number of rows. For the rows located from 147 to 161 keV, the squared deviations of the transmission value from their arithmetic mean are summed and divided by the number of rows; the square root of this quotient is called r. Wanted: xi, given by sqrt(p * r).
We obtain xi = 17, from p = 19.5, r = 14.5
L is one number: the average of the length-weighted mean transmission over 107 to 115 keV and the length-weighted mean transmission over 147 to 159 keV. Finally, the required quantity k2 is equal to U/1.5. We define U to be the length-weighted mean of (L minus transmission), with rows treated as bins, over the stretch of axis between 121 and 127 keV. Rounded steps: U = 24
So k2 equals 16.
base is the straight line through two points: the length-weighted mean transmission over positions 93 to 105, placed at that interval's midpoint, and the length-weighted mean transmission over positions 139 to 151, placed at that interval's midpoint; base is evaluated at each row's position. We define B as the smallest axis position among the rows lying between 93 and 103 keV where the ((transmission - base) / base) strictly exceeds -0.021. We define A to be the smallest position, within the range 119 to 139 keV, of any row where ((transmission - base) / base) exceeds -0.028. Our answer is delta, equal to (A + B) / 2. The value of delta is 112 keV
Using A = 128.0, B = 96.0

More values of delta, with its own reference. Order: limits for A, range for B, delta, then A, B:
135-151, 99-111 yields 120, 140.0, 100.0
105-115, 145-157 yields 128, 108.0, 148.0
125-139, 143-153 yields 138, 128.0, 148.0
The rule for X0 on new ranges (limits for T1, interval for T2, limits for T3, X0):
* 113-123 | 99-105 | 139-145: 326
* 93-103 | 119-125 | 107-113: 387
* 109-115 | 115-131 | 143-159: 336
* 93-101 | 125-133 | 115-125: 393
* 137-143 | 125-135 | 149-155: 369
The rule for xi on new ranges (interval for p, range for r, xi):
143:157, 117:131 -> 14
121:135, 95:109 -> 17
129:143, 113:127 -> 14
